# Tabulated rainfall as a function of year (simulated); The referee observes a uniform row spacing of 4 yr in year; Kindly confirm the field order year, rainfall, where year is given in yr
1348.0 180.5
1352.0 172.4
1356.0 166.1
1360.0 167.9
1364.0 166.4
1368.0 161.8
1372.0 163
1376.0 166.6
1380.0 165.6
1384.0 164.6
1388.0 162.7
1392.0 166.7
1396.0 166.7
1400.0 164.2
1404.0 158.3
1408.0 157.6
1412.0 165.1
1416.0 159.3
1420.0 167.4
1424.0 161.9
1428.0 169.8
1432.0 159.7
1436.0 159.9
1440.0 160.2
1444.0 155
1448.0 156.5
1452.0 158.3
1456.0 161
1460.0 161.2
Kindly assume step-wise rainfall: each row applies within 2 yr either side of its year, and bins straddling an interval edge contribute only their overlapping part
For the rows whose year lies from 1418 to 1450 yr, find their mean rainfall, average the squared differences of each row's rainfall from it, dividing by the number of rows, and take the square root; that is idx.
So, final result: 4.7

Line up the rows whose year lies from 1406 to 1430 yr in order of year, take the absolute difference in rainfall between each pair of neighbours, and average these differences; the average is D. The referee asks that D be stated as 7.0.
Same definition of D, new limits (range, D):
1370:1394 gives 2.3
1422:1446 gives 4.7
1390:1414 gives 3.3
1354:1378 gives 2.5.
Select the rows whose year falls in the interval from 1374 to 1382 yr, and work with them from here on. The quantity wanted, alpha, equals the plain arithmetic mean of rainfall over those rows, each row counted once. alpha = 166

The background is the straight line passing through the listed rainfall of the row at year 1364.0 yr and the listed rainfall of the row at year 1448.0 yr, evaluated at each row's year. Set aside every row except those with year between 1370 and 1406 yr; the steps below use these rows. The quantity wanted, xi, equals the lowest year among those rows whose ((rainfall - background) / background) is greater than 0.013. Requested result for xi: 1392.0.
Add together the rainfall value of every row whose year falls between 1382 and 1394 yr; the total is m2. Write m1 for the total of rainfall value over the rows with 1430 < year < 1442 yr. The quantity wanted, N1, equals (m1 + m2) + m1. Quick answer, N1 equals 1454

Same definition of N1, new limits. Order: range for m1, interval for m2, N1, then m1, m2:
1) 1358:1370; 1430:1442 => 1472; 496.1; 480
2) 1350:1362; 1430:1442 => 1493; 506.4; 480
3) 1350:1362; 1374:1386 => 1510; 506.4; 497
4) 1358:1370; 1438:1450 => 1464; 496.1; 472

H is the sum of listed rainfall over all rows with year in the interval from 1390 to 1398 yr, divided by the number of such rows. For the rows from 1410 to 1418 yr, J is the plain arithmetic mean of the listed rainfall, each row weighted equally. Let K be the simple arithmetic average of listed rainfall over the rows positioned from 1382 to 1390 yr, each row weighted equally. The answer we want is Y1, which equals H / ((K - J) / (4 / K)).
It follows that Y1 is 2.8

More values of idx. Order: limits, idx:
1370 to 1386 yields 1.3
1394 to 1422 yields 3.8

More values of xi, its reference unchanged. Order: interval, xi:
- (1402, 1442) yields 1412.0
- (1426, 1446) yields 1428.0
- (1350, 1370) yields 1352.0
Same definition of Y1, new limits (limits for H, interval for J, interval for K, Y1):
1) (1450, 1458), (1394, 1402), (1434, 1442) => -0.7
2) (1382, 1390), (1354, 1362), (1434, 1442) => -0.6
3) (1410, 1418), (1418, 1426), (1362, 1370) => -7.2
